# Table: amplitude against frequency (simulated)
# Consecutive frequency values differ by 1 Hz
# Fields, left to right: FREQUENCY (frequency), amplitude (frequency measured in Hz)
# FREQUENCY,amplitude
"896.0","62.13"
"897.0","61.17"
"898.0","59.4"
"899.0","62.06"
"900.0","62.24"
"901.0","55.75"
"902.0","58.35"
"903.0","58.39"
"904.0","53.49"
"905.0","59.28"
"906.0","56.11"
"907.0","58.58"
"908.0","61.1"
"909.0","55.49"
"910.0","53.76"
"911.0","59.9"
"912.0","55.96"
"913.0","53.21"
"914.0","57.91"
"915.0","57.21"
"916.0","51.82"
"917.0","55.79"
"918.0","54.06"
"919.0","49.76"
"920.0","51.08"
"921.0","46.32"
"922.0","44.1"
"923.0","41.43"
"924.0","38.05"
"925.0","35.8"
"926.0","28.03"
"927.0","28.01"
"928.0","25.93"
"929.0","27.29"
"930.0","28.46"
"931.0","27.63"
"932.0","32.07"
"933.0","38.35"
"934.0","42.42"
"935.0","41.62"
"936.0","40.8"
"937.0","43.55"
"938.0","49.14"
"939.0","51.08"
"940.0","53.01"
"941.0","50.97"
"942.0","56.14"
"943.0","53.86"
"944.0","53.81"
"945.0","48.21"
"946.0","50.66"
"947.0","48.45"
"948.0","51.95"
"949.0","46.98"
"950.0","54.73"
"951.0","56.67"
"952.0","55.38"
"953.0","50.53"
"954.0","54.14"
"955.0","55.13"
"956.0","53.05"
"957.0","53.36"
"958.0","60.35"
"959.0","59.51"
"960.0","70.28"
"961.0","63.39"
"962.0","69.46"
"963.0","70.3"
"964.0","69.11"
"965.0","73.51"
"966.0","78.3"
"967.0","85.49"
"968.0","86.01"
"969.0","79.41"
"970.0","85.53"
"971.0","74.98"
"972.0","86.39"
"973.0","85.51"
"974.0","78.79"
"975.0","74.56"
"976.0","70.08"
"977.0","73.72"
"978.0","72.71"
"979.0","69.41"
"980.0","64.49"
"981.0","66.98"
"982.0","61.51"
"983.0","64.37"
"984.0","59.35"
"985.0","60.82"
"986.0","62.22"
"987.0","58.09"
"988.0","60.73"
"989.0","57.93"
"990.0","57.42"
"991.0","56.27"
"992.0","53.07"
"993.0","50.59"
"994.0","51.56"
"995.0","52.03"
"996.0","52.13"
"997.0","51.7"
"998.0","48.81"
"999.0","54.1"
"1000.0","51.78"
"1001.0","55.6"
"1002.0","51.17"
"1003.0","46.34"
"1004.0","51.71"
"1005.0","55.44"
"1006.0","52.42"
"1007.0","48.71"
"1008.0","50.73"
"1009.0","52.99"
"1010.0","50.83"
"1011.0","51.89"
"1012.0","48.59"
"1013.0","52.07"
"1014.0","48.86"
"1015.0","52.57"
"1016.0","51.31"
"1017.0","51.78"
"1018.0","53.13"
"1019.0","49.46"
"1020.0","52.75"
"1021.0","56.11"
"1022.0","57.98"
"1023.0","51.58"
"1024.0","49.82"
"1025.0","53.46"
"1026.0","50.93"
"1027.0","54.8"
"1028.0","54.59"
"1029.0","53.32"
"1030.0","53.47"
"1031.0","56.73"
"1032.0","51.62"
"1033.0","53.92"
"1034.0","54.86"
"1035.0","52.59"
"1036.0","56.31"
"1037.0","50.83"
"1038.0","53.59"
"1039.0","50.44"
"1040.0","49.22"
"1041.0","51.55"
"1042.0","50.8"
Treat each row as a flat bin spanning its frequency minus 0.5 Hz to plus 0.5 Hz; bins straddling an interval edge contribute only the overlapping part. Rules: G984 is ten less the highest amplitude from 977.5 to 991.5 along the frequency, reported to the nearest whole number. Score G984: -63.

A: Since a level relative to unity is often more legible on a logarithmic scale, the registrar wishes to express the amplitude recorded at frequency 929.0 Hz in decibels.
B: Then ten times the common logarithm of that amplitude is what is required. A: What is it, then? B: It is 14.4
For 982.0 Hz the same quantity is 17.9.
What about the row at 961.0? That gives 18.0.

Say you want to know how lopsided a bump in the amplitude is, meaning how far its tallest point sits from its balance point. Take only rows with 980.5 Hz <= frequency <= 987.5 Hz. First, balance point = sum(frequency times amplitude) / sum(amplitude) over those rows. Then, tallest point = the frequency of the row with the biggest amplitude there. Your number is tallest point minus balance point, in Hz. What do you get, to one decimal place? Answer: -2.9 Hz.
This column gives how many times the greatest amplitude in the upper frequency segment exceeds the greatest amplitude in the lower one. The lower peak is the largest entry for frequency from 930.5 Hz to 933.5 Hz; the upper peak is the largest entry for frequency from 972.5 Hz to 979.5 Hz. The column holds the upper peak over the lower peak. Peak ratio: 2.2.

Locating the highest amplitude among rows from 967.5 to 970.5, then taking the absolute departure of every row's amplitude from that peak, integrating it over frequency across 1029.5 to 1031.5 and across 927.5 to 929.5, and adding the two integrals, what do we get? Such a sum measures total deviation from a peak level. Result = 181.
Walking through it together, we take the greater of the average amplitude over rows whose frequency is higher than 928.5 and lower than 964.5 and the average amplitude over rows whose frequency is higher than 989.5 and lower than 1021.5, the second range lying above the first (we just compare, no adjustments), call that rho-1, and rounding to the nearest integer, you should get 52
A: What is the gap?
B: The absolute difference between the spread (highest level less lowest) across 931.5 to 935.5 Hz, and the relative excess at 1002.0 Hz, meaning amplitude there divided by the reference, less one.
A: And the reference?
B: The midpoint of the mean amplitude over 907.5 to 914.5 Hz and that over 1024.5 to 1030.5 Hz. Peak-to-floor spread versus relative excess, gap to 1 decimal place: 10.4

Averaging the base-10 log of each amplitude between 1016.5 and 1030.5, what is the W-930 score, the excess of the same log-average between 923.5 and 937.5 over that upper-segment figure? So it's -0.20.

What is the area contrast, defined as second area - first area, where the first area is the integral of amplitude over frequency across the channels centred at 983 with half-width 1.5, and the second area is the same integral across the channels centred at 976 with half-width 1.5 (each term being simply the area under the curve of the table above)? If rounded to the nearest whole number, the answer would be 33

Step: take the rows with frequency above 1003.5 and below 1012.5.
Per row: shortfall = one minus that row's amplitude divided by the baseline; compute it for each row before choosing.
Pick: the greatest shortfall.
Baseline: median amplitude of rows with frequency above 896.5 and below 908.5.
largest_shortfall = 0.175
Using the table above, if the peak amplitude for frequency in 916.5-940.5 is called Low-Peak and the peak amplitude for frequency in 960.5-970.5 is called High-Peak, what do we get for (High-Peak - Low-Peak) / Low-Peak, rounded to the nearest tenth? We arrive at 0.5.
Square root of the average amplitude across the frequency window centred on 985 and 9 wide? 7.83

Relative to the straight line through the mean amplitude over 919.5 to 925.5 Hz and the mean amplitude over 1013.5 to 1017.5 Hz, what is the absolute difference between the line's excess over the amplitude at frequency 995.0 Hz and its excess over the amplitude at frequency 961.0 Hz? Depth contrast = 14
